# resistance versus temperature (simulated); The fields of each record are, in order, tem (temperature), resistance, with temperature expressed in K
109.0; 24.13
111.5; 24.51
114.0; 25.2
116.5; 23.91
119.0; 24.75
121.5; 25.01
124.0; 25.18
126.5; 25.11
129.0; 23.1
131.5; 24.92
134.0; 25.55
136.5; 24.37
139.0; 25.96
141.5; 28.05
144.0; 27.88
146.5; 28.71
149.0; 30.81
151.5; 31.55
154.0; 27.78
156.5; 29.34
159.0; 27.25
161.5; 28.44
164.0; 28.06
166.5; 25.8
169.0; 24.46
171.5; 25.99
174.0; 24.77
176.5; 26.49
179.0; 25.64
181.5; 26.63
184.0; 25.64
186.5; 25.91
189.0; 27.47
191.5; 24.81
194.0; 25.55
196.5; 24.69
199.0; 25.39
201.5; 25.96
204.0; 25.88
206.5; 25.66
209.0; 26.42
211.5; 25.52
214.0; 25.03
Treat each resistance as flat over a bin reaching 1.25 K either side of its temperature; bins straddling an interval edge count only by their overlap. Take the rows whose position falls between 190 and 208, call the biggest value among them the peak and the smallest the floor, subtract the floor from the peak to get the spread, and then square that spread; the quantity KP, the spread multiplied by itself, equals 1.6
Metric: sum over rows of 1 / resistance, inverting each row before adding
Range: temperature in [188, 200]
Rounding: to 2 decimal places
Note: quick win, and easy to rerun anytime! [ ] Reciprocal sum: 0.20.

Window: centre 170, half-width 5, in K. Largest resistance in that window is 25.99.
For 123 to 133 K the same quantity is 25.18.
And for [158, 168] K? 28.44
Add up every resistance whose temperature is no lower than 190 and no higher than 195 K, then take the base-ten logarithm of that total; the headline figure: 1.7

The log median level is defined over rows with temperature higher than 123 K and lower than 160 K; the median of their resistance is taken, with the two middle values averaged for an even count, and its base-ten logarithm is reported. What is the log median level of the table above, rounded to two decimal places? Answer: 1.44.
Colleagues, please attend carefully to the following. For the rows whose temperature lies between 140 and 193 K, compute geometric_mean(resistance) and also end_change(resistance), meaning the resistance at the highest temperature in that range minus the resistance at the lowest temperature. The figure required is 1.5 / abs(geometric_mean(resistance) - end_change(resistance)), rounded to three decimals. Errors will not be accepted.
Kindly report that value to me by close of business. 0.049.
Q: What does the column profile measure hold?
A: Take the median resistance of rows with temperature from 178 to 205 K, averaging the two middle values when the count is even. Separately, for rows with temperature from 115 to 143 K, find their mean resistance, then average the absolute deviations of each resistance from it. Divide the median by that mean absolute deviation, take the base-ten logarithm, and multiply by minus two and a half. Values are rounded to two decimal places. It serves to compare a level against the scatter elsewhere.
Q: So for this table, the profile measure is -3.76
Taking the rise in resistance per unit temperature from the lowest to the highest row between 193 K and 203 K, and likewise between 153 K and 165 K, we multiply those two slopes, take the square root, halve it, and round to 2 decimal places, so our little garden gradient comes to 0.02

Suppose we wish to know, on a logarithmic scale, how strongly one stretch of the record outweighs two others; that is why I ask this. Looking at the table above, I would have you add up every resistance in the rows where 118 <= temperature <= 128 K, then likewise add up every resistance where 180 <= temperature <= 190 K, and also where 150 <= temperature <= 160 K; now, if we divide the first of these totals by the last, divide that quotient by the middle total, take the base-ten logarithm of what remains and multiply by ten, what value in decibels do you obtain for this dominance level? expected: -20.88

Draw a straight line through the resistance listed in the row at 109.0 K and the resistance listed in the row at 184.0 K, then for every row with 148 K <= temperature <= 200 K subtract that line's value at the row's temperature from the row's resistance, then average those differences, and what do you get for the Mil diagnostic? 1.3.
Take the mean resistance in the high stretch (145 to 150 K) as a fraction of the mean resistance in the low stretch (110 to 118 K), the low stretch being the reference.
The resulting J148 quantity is 1.21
